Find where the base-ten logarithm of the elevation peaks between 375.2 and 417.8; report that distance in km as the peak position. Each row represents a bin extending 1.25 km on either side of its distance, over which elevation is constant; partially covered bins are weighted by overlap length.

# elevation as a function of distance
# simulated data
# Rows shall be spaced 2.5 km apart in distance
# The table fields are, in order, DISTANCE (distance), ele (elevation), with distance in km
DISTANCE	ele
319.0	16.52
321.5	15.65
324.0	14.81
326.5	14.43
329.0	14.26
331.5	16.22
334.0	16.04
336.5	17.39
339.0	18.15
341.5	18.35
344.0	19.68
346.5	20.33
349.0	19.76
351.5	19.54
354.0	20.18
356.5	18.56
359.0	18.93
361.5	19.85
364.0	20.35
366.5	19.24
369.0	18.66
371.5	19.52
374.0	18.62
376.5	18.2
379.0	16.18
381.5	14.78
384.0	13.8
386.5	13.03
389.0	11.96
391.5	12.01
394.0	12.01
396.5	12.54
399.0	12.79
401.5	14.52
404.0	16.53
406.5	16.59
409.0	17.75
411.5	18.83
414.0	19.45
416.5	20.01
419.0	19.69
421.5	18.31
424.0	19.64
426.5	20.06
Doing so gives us 416.5 km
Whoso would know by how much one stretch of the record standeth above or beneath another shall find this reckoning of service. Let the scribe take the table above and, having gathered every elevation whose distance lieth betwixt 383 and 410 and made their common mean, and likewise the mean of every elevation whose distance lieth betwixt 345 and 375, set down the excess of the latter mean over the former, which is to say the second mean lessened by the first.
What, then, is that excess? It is 5.5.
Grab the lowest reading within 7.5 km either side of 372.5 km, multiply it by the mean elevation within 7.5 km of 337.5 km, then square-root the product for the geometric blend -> 16.9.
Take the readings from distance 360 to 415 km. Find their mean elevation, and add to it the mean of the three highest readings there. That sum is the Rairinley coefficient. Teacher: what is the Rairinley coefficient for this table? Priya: 36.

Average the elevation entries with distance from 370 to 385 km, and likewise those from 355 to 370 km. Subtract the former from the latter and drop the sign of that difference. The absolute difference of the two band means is 2.4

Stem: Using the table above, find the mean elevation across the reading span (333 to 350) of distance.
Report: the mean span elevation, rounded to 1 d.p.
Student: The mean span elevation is 18.5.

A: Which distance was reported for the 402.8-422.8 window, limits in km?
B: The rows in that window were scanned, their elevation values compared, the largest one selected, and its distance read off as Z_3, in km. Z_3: 416.5 km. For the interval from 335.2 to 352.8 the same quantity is 346.5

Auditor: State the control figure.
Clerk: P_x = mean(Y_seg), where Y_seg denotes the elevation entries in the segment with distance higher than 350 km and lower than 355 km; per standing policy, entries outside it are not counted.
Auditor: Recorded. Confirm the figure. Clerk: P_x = 20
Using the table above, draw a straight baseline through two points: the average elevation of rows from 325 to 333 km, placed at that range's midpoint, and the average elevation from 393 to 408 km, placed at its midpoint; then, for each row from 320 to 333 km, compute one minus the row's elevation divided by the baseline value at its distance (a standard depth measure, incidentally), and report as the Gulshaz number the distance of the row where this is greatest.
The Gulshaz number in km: 329.0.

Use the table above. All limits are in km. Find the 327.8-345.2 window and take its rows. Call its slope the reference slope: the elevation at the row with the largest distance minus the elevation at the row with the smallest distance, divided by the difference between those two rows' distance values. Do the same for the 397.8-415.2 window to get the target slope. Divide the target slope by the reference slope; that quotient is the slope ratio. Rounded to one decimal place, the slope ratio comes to 1.2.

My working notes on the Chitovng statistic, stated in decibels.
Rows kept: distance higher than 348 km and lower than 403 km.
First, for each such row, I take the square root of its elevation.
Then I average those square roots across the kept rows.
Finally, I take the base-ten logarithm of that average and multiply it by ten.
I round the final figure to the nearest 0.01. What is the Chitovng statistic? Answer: 6.08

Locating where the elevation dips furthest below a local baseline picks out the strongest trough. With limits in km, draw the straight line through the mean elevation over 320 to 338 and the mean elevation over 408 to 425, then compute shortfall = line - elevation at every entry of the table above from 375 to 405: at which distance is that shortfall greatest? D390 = 394.0 km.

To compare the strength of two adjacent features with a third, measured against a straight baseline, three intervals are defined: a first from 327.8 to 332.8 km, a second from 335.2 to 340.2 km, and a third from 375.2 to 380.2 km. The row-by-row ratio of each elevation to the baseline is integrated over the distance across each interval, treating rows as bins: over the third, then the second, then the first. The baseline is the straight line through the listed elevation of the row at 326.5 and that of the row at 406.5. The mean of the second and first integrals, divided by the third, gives 1.0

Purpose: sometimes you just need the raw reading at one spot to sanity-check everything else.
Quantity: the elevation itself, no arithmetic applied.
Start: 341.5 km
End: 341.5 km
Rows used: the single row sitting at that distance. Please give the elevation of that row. 18.35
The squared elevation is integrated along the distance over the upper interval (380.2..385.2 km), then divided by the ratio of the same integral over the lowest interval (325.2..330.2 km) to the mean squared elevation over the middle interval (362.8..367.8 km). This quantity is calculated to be 390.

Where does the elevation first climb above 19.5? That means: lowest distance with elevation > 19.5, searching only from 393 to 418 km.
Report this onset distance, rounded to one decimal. 416.5 km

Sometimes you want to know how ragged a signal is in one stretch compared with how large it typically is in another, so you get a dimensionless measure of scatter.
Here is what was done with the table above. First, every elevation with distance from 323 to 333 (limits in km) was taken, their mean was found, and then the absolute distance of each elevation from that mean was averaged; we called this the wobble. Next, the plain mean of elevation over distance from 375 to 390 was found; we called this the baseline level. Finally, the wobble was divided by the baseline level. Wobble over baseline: 0.044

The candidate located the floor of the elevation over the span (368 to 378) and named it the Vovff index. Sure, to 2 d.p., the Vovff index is 18.20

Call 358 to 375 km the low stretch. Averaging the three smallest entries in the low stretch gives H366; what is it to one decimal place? 18.7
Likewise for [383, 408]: 12.0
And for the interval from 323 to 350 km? 14.5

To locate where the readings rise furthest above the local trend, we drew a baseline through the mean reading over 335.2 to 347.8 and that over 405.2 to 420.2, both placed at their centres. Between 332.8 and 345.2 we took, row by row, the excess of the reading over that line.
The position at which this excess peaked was 344.0 km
